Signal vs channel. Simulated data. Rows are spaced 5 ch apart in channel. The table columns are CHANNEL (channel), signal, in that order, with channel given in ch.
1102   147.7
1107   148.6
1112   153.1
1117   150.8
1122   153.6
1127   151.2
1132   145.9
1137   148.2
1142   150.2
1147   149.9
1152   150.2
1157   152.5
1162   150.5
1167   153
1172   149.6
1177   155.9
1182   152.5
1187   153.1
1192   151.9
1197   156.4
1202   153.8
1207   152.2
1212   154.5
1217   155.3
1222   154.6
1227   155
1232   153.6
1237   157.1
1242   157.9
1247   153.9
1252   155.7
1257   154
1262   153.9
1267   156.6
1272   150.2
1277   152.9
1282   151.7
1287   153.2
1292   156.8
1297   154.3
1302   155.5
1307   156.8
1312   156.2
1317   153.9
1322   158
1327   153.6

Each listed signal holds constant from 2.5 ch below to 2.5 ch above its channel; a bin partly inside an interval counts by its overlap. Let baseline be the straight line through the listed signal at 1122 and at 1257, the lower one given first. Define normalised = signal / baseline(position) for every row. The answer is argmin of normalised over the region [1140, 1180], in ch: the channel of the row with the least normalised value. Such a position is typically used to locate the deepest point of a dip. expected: 1172 ch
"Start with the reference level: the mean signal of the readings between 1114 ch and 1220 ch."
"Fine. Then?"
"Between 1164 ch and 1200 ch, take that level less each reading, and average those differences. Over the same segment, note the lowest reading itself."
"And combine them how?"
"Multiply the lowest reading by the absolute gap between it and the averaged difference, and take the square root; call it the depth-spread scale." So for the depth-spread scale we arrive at 150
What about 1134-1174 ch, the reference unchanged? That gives 147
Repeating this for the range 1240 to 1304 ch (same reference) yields 151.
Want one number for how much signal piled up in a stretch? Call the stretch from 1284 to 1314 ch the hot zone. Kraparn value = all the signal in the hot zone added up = 933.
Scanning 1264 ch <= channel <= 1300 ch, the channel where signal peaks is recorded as 1292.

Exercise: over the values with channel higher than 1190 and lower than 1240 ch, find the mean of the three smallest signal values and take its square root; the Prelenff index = 12.4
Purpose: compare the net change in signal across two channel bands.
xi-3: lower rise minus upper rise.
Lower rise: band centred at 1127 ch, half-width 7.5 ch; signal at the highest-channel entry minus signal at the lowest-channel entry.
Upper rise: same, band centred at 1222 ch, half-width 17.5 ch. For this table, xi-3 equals -13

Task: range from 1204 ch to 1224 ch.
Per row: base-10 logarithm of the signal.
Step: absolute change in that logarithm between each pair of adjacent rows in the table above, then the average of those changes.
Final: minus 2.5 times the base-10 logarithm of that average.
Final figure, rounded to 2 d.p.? 6.12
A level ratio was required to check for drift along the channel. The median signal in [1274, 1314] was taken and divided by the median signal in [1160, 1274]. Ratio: 1.01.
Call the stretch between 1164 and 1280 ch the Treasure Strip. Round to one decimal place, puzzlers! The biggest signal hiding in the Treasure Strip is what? 157.9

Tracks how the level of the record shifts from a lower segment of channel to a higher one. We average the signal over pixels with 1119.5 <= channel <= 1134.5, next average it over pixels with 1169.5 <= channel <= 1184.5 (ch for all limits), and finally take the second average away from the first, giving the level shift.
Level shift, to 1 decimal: -2.4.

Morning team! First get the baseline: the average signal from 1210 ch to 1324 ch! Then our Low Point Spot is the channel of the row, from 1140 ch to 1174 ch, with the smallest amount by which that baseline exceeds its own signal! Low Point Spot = 1167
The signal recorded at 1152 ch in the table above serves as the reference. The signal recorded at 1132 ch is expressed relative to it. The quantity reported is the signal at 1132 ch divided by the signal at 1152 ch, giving 0.971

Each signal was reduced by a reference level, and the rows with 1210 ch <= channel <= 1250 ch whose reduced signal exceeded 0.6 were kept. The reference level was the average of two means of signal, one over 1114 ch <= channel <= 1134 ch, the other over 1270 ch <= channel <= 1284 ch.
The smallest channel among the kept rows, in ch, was 1212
